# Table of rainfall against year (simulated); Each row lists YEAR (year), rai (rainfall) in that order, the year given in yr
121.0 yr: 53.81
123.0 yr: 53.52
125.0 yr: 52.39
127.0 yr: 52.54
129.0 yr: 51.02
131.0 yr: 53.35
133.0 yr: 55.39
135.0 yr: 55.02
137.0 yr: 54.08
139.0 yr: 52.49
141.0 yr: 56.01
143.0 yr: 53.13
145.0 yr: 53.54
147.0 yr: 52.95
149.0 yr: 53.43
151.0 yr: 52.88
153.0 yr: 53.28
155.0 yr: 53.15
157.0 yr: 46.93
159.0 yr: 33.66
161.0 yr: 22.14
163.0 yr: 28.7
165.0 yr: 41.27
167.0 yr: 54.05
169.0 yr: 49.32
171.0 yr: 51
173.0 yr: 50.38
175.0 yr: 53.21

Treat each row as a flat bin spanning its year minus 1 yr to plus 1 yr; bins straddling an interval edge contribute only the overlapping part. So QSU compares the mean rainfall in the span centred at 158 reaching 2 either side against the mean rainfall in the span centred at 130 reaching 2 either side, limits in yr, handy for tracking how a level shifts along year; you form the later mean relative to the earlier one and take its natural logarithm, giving -0.26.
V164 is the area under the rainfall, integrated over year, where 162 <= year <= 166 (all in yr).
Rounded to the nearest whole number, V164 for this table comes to 140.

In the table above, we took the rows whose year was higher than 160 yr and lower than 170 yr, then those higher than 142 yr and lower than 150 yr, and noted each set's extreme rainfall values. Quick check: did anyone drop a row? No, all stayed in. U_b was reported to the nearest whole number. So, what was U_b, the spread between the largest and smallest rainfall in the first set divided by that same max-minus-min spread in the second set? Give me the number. 54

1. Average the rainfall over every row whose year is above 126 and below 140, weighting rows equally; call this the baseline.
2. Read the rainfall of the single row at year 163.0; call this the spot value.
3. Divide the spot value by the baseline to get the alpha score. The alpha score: 0.5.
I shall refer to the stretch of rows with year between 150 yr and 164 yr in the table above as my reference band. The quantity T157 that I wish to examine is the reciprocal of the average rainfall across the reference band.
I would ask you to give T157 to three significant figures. 0.0241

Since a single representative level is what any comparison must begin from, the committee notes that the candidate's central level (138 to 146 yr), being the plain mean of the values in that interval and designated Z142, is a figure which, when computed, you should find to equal 53.8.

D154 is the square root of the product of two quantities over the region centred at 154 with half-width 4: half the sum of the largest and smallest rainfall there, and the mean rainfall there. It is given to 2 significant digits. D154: 51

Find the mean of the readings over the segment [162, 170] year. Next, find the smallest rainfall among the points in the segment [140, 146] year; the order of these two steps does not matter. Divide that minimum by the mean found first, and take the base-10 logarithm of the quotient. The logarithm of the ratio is 0.09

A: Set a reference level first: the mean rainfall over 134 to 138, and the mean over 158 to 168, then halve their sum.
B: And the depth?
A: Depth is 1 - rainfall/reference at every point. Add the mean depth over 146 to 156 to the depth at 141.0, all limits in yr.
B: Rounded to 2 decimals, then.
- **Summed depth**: -0.41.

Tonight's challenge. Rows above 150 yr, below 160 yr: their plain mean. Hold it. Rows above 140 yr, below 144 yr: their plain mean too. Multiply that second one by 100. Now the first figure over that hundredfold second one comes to 0.0088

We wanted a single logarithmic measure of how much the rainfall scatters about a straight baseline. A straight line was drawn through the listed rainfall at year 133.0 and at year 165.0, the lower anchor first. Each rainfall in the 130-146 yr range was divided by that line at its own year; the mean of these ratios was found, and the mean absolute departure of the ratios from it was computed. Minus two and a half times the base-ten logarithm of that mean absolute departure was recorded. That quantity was 3.7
